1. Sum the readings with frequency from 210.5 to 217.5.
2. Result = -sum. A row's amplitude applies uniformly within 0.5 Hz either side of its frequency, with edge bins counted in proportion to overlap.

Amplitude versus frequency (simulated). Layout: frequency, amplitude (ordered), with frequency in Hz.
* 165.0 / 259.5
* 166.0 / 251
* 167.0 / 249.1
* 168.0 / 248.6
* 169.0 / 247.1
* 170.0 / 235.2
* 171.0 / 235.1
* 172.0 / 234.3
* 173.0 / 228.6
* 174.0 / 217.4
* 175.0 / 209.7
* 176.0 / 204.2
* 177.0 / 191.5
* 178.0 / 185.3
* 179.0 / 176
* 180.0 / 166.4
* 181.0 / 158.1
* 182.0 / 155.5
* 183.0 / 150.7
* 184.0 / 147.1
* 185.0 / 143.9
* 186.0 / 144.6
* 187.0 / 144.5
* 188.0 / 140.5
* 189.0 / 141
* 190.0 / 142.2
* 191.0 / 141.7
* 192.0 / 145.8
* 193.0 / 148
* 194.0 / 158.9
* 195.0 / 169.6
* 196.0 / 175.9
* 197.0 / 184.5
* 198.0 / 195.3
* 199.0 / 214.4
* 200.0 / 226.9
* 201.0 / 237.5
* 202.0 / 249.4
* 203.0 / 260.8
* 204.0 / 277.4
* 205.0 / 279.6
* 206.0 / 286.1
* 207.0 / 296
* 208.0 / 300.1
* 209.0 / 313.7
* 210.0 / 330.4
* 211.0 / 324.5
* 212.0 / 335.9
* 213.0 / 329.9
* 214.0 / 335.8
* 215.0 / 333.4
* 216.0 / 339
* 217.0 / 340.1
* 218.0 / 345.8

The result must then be -2339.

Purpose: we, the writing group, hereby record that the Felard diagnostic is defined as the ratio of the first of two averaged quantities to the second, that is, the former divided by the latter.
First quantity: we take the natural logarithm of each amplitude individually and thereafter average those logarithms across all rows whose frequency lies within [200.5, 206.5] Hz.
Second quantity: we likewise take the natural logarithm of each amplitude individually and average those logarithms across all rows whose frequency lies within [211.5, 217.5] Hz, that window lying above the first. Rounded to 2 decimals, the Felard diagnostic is 0.96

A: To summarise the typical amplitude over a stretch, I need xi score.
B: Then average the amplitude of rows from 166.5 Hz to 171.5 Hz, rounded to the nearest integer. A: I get 243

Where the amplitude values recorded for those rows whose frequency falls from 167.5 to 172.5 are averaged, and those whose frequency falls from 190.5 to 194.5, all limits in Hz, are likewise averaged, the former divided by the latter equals 1.62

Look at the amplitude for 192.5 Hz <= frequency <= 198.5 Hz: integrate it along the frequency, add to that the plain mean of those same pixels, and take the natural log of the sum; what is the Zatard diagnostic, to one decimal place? 7.1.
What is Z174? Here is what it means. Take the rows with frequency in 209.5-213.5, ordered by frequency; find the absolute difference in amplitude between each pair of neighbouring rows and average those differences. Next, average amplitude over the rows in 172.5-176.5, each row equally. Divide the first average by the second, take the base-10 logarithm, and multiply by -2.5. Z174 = 3.6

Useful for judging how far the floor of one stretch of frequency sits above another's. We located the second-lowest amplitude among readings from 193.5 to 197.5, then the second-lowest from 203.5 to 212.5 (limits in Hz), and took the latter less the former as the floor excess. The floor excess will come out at 110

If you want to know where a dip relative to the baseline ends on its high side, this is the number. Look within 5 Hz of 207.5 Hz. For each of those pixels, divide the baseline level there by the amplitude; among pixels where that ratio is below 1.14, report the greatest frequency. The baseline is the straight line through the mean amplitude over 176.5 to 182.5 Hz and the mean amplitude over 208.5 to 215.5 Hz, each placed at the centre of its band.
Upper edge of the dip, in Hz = 212.0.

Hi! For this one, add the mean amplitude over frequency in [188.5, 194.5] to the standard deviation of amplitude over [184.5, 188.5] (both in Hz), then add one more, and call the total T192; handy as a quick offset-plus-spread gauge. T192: 149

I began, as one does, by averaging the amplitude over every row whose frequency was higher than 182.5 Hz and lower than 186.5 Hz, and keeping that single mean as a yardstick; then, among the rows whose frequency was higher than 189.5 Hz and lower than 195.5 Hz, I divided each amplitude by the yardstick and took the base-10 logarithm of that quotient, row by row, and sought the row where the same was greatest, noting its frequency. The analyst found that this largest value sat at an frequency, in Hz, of 195.0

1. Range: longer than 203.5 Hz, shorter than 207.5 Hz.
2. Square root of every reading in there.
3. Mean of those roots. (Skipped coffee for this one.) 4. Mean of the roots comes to 16.9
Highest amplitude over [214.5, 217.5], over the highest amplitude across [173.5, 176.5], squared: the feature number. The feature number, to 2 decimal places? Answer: 2.45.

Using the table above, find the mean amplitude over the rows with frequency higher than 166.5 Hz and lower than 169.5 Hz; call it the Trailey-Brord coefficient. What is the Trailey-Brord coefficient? 248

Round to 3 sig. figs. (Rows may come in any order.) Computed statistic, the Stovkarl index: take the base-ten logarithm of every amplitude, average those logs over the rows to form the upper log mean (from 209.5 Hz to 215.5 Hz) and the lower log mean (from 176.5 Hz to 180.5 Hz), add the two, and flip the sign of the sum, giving -4.77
